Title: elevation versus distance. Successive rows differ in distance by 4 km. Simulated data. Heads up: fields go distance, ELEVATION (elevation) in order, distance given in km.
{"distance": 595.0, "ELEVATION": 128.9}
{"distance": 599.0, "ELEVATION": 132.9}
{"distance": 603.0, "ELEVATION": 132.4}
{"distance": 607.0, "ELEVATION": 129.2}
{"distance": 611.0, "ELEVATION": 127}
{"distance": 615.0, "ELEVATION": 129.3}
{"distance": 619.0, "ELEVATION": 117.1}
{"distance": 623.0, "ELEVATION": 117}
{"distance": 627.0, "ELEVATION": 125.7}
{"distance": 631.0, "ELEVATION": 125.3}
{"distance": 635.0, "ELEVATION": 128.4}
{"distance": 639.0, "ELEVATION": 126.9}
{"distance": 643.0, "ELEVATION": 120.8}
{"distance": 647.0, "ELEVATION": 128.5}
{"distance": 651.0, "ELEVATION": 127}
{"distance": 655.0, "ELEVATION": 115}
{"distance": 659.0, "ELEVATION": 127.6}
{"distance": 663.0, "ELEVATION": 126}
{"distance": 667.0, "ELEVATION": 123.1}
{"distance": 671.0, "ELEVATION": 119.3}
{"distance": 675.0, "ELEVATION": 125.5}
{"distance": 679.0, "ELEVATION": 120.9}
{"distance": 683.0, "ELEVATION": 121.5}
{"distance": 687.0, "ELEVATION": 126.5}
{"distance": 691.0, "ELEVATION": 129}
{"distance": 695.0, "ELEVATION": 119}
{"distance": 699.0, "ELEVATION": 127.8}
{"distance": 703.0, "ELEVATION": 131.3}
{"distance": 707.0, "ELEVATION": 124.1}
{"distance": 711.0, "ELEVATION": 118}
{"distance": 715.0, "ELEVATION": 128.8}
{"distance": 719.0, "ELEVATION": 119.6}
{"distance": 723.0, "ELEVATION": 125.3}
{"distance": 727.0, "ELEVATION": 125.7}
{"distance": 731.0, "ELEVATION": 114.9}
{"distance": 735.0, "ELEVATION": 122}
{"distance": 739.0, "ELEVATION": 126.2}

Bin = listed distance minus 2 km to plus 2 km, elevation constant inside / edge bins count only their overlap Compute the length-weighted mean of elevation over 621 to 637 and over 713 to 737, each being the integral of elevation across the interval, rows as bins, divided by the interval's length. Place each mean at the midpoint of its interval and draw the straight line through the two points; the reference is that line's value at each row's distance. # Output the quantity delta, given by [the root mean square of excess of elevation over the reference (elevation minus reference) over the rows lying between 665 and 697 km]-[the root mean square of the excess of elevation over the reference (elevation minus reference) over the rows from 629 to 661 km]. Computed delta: -1.1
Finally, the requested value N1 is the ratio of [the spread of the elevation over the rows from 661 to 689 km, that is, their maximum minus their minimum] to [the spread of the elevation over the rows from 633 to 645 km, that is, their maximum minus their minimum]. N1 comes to 0.95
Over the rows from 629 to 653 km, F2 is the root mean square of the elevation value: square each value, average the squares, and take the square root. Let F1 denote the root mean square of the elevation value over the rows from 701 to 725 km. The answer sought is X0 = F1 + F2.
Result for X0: 251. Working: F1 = 125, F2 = 126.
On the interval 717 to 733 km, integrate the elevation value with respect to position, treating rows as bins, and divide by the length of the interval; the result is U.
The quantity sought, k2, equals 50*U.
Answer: 6069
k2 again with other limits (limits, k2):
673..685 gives 6132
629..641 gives 6343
